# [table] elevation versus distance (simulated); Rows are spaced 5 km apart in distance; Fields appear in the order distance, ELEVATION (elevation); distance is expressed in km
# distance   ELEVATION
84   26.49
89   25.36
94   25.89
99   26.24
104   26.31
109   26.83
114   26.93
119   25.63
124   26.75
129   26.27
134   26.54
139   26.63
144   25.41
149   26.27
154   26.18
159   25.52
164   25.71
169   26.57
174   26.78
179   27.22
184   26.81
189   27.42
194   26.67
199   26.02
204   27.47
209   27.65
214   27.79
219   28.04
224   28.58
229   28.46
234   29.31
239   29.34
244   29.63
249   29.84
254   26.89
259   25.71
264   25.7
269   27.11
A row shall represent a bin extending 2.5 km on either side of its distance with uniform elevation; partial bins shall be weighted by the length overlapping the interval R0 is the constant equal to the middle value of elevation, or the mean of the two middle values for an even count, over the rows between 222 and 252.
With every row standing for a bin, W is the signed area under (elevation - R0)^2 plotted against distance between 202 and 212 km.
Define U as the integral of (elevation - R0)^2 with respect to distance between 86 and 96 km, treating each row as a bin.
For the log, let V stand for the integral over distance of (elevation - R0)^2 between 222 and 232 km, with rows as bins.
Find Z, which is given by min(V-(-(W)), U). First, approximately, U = 136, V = 6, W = 31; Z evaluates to 37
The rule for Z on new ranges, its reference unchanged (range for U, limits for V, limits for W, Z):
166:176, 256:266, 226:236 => 74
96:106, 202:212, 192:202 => 94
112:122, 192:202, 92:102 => 97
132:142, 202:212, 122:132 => 79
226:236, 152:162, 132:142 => 4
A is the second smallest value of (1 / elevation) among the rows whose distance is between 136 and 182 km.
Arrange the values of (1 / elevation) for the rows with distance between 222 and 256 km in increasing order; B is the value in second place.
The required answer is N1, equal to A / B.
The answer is 1.11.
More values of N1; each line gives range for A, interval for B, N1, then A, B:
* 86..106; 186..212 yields 1.05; 0.0381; 0.0364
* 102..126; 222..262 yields 1.10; 0.0373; 0.0337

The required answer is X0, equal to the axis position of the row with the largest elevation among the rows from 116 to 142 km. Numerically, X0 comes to 124 km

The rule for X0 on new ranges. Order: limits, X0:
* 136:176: 174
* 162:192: 189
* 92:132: 114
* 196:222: 219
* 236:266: 249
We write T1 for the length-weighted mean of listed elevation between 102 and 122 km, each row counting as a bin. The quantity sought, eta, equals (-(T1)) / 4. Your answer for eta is -6.61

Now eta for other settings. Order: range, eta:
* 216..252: -7.25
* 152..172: -6.50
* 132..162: -6.52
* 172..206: -6.73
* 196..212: -6.76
